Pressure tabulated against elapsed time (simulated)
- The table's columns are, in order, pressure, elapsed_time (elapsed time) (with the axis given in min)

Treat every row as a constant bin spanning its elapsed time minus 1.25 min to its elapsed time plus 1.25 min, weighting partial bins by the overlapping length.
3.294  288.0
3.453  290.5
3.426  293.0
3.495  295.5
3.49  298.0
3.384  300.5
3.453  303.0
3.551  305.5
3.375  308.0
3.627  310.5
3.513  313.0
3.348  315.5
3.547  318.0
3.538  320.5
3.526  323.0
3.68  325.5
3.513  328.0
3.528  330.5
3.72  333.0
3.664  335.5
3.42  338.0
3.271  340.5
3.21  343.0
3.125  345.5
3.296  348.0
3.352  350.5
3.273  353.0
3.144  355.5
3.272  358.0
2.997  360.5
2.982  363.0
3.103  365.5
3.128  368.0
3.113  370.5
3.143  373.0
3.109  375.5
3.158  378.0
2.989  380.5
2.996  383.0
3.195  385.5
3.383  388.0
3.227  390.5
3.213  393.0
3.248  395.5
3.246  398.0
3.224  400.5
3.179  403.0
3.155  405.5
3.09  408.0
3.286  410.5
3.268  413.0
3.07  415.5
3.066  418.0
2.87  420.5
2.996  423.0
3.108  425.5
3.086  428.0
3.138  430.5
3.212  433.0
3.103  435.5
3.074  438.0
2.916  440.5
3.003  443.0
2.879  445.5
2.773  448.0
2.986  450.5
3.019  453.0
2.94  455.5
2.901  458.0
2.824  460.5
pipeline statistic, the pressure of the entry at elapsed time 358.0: 3.272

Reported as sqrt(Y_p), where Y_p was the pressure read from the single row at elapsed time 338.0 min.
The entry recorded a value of 1.85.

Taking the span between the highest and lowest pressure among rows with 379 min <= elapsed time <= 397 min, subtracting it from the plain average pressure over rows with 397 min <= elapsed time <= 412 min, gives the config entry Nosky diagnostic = 2.80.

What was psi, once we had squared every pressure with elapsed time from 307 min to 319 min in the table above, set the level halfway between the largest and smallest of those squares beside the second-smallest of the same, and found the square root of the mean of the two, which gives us 3.4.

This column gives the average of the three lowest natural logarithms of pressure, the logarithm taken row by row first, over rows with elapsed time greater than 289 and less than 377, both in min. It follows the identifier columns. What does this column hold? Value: 1.11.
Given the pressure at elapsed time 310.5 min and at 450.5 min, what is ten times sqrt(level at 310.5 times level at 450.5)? 32.9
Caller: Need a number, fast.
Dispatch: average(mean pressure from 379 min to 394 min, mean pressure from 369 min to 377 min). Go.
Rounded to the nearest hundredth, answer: 3.14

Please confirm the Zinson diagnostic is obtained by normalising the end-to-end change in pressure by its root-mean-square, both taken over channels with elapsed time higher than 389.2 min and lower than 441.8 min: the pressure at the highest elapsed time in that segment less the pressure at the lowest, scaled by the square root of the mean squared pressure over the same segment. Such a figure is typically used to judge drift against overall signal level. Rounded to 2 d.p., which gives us -0.10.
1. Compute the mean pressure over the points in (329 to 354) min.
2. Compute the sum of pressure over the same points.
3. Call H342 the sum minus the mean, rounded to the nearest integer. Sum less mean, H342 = 30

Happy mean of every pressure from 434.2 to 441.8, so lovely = 3.0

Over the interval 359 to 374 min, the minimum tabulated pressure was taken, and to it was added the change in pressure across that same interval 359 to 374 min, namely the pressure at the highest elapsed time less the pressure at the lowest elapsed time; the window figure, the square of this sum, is 10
